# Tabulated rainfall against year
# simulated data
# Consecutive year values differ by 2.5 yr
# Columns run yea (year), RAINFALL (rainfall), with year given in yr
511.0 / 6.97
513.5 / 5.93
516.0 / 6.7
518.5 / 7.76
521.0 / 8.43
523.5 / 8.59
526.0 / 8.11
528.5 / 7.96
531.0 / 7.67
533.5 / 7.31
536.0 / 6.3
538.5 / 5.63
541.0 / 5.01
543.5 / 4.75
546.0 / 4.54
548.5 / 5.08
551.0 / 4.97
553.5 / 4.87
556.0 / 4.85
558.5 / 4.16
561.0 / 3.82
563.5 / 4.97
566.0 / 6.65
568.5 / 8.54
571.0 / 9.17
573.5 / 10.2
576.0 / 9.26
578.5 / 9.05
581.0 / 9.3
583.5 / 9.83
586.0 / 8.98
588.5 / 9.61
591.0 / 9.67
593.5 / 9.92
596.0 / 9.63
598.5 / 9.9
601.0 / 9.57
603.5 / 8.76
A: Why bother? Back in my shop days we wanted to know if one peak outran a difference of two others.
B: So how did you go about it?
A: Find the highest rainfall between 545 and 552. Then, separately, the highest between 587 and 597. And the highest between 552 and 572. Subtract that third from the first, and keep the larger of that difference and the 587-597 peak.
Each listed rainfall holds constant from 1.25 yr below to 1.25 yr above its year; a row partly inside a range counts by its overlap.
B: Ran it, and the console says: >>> 9.92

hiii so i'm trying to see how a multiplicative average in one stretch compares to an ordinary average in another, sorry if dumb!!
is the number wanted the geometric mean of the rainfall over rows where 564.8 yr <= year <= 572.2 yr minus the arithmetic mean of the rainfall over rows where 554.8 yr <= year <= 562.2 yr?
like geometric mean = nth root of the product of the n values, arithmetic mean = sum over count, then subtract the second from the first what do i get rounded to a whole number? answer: 4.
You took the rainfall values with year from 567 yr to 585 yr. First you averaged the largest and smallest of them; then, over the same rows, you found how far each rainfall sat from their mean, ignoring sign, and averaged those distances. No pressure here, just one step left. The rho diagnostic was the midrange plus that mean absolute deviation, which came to 10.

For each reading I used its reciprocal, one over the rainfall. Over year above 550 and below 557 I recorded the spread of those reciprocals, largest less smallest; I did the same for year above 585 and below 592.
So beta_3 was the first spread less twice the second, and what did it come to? -0.011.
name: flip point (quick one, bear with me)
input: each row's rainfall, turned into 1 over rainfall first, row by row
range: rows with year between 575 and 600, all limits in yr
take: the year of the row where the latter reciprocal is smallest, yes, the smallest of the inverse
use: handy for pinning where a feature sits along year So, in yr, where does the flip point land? 593.5 yr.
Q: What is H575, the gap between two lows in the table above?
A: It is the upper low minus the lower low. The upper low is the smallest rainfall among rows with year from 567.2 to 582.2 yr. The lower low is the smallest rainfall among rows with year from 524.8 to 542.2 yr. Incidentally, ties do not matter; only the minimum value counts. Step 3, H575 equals 3.5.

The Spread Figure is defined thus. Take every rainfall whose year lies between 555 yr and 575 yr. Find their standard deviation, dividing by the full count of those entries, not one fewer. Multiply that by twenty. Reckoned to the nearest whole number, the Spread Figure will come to 46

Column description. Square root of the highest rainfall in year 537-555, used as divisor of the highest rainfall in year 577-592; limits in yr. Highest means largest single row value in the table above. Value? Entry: 4.1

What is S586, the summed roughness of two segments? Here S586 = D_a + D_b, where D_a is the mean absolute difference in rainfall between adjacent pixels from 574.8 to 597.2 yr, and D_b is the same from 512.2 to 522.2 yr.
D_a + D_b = 1.2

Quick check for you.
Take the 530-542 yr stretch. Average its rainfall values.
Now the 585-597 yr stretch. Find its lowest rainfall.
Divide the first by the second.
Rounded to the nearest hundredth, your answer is 0.71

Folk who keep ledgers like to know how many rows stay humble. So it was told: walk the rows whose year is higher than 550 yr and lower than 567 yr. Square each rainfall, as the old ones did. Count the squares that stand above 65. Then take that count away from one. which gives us 1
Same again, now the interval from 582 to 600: -6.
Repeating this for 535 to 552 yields 1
